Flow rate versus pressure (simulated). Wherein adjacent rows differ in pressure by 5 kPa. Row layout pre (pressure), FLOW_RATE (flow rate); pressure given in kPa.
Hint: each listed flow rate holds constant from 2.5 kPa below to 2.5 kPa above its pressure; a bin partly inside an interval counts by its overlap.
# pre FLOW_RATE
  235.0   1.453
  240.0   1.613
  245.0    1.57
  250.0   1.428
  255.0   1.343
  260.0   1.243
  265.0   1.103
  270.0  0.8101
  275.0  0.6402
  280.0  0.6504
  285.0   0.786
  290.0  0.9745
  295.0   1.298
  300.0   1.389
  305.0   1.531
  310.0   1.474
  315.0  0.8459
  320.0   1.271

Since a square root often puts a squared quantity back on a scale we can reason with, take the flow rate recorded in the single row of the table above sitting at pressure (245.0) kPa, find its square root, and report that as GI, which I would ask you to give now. 1.25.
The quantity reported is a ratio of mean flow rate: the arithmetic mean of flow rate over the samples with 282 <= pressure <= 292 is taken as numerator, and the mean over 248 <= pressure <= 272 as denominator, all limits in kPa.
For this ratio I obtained 0.7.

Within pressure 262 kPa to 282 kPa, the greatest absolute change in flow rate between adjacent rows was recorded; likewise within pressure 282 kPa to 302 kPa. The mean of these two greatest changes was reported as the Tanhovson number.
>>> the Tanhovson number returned 0.31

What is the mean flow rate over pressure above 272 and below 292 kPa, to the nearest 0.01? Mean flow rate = 0.76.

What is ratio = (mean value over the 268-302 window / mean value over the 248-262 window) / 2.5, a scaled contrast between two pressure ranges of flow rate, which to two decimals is 0.28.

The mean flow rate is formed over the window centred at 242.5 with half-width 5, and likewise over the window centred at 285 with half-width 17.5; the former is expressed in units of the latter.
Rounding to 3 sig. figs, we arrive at 1.70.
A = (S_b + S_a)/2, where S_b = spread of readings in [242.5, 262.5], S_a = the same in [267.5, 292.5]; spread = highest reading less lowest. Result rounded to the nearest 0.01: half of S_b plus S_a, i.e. 0.33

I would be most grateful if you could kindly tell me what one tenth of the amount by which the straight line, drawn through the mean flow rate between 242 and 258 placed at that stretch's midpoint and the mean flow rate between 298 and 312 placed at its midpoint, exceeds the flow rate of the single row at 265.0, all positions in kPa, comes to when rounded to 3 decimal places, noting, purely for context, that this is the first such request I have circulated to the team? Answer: 0.035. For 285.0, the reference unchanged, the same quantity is 0.067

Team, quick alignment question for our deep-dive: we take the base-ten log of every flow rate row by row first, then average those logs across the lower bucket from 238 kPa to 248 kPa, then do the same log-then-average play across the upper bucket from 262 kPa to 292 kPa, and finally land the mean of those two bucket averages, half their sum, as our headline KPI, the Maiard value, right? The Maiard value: 0.055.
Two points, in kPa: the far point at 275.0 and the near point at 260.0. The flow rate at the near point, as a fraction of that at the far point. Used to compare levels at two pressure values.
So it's 1.9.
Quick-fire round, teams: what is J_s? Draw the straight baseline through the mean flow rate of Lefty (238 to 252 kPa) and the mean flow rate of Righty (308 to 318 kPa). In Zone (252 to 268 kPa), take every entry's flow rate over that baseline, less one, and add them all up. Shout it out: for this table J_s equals -0.5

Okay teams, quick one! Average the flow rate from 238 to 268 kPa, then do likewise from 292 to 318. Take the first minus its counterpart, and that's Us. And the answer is 0.1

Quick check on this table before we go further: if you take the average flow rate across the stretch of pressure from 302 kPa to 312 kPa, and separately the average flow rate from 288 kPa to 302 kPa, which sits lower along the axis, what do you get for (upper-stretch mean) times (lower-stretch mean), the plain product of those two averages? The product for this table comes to 1.83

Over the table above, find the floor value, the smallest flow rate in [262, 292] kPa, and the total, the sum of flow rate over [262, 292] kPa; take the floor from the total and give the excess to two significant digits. 4.3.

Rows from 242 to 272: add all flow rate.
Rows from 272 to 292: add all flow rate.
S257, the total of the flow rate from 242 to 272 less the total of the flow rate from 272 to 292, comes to 4.4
